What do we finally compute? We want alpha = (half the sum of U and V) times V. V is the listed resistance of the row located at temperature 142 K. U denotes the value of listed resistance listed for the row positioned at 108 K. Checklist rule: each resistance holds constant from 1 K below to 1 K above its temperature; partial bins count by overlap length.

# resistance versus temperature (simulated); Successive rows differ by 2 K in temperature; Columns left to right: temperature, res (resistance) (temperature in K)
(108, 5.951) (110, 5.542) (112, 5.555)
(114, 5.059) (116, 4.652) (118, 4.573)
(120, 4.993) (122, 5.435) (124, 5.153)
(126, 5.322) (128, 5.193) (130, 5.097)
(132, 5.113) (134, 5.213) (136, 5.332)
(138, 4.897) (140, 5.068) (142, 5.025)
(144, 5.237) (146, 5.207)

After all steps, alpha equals 28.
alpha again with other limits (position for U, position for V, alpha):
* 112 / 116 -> 24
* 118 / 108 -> 31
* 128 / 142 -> 26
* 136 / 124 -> 27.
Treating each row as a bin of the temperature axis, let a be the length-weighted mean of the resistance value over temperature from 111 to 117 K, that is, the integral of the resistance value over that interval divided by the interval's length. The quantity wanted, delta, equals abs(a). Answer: 5.09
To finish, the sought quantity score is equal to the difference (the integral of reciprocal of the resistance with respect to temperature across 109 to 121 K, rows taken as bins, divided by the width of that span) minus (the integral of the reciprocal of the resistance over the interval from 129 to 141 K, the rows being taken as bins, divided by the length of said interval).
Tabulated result 0.003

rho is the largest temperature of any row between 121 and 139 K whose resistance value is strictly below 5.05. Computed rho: 138 K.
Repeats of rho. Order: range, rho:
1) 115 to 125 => 120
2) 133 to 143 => 142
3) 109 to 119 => 118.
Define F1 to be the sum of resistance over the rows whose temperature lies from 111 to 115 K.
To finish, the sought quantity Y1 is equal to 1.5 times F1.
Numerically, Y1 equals 16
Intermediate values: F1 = 11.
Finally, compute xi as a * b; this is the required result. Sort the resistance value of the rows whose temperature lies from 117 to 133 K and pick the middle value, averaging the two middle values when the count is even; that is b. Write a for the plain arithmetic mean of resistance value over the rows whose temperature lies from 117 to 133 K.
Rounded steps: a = 5.11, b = 5.13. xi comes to 26.2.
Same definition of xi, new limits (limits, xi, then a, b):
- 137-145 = 25.5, 5.06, 5.05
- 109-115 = 29.8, 5.39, 5.54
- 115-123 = 23.7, 4.91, 4.82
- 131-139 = 26.5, 5.14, 5.16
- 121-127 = 28.2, 5.30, 5.32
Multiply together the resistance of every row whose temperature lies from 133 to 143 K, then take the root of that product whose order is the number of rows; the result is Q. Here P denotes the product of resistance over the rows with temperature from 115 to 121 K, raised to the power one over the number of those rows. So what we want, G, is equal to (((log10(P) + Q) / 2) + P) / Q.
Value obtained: 1.49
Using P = 4.74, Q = 5.10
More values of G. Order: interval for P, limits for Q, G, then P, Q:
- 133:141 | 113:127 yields 1.59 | 5.12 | 5.02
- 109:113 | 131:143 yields 1.66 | 5.55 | 5.11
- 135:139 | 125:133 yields 1.55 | 5.11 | 5.18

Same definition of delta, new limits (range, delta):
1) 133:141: 5.13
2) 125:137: 5.21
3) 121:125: 5.29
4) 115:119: 4.61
